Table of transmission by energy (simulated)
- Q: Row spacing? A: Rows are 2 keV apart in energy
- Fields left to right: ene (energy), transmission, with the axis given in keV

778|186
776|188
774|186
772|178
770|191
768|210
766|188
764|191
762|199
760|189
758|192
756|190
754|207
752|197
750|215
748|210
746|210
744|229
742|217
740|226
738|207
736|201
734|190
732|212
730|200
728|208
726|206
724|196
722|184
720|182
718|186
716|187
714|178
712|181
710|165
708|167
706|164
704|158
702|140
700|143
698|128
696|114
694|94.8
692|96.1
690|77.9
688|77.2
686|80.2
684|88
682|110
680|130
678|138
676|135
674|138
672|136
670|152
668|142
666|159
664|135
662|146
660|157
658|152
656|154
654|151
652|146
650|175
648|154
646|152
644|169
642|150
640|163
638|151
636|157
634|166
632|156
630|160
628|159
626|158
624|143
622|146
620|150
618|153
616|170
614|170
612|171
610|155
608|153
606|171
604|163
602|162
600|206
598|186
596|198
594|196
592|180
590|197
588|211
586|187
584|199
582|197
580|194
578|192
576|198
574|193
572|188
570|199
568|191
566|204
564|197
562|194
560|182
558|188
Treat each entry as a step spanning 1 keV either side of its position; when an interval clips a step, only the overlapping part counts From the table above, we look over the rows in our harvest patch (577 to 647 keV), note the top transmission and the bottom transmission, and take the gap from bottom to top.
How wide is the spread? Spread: 68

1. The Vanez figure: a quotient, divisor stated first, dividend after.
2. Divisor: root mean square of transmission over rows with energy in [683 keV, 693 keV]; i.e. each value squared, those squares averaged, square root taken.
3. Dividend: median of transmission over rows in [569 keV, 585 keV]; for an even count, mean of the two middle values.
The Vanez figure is 2.3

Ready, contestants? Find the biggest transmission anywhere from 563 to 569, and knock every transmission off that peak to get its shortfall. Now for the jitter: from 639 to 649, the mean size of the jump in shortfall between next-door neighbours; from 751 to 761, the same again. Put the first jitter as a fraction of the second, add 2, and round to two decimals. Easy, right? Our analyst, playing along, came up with 3.59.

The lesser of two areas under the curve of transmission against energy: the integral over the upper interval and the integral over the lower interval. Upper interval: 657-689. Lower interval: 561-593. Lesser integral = 4151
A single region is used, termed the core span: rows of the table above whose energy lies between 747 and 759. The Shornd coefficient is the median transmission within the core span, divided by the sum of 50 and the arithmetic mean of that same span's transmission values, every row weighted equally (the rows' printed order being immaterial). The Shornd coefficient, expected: 0.80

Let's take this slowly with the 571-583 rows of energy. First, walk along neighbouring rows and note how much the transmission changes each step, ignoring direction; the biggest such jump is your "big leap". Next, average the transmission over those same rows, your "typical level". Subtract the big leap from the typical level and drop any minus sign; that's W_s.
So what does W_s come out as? 188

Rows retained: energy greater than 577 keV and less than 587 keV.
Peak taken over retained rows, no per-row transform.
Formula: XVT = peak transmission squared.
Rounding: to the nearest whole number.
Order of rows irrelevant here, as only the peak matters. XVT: 39601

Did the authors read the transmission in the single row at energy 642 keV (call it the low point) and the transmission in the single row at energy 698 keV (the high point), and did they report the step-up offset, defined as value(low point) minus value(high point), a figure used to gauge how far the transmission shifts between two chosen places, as 22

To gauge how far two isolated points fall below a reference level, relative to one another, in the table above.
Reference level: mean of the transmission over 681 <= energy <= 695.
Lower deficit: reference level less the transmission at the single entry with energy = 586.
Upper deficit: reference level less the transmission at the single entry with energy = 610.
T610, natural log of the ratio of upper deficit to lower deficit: -0.4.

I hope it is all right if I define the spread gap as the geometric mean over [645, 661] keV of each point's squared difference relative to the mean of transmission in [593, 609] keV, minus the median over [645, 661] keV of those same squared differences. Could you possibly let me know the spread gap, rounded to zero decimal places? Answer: -237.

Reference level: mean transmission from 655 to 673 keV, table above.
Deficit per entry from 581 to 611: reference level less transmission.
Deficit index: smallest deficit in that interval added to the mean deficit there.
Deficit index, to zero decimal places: -99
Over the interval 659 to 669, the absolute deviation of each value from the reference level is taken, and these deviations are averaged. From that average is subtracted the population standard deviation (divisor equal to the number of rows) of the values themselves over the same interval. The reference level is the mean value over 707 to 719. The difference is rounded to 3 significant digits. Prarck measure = 20.5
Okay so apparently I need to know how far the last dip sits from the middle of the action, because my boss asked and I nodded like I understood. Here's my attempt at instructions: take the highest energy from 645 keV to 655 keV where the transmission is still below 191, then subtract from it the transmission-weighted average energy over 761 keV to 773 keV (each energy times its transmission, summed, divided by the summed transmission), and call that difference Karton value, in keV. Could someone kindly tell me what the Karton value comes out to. -112.9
